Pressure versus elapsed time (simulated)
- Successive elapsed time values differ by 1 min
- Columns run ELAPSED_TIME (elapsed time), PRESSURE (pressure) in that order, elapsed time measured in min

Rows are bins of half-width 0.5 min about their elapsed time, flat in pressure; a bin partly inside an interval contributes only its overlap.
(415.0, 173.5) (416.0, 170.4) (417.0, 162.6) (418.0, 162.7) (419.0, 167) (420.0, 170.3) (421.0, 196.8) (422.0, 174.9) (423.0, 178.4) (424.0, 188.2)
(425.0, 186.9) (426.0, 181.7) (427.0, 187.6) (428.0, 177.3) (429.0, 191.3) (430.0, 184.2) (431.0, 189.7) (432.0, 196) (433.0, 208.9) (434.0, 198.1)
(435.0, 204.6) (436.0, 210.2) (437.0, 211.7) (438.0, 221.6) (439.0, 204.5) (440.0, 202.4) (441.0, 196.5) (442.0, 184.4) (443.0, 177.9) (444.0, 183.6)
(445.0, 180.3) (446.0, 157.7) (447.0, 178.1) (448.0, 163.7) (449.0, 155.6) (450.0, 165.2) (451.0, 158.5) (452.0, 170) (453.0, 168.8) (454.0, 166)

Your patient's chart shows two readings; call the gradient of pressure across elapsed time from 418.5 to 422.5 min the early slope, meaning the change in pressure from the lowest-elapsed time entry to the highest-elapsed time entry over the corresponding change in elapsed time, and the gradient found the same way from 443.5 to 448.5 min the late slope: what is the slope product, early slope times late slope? -13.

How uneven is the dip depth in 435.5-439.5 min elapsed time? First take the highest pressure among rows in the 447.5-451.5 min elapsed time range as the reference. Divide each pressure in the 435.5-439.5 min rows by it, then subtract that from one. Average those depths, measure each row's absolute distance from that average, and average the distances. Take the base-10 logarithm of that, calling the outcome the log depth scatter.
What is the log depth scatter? -1.54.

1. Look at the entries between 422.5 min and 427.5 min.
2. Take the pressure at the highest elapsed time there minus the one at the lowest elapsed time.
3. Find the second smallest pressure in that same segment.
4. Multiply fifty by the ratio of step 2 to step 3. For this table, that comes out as 2.5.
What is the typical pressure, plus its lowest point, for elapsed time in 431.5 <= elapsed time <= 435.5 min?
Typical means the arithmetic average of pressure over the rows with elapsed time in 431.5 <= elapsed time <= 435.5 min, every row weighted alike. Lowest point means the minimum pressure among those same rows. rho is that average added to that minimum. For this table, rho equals 398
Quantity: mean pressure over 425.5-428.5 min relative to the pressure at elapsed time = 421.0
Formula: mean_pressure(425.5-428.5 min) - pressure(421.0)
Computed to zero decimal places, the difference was -15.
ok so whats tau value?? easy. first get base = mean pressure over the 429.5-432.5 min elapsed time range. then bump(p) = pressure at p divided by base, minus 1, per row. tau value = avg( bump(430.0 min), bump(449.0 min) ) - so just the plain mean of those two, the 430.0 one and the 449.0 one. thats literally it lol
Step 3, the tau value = -0.11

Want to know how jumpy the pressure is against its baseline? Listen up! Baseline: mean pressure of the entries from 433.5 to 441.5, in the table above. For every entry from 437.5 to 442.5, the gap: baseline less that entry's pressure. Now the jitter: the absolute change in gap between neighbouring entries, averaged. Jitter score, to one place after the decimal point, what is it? 9.3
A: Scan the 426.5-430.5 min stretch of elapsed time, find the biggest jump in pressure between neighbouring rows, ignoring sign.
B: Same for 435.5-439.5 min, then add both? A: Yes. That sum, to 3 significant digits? 31.1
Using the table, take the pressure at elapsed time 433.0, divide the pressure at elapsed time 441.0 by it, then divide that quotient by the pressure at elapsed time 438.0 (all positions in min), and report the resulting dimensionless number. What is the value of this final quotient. 0.0042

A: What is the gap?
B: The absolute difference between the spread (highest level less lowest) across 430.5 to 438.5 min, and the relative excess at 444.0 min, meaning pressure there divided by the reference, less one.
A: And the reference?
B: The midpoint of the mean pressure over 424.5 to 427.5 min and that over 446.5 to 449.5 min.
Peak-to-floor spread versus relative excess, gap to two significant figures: 32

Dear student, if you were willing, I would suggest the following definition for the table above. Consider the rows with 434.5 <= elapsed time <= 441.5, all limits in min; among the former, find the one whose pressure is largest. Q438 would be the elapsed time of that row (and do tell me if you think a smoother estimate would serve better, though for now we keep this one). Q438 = 438.0 min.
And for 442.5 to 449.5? 444.0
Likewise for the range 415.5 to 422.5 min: 421.0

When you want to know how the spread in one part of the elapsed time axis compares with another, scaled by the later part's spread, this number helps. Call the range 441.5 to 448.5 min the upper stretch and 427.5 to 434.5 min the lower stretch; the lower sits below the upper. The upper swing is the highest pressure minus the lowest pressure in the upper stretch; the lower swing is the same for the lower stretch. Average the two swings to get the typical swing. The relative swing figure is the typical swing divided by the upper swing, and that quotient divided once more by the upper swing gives 0.041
